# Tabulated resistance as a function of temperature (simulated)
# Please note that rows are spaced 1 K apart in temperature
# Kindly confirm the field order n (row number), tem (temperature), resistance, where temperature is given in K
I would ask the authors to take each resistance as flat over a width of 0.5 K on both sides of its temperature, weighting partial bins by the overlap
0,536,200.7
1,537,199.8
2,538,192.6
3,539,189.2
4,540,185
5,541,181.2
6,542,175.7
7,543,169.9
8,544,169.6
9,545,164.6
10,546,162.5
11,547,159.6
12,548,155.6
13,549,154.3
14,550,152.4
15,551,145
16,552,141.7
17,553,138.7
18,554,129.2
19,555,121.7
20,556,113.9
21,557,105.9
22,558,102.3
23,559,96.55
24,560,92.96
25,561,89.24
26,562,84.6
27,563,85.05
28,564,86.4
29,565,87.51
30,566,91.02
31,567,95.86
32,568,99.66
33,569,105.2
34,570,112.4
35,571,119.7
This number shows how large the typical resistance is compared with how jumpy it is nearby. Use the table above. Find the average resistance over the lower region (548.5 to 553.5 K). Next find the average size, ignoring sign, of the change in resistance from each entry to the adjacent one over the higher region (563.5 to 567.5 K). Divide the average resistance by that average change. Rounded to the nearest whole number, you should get 46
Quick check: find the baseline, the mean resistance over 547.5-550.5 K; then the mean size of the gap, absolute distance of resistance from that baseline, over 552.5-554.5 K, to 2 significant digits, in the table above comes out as 20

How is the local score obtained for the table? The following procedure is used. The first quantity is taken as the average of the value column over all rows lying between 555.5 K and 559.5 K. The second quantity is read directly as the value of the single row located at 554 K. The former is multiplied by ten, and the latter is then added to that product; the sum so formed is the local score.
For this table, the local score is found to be 1176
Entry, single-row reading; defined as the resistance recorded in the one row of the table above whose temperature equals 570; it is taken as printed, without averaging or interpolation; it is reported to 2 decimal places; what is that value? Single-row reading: 112.40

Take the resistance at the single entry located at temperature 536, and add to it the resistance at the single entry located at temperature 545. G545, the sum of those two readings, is 365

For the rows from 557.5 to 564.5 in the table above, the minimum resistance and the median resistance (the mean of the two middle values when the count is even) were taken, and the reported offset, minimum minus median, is -4.6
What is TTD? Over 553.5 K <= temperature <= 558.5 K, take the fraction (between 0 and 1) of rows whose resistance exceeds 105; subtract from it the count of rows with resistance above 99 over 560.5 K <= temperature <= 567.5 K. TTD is 1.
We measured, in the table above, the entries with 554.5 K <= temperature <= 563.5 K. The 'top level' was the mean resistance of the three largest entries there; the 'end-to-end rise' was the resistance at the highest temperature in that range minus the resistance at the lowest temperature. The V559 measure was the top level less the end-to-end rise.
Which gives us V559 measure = 150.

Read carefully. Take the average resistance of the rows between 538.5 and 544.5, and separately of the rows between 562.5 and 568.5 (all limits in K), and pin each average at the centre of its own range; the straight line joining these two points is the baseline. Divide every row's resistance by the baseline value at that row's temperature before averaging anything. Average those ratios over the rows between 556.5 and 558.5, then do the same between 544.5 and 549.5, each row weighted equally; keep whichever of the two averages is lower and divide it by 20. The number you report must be 0.0433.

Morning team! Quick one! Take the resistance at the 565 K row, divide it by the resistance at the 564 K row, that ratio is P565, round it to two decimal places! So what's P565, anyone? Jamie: 1.01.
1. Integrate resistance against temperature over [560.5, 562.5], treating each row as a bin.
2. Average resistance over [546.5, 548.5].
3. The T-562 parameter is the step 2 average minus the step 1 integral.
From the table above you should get -16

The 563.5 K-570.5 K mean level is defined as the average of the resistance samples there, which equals 97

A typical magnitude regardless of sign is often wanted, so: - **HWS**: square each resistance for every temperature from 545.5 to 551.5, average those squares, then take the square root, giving 155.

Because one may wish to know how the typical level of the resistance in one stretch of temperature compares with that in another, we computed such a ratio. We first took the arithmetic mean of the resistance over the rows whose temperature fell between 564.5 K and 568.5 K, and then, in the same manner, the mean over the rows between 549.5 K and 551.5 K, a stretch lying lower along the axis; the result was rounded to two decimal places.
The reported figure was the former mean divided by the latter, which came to 0.63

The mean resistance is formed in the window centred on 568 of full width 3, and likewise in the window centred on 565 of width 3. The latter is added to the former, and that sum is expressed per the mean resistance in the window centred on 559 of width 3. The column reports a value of 1.94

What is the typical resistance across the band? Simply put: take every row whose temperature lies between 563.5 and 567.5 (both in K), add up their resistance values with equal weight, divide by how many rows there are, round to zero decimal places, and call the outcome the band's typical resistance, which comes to 90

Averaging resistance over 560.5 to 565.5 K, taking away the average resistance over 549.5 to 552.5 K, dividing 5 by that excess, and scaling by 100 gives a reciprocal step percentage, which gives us -8.4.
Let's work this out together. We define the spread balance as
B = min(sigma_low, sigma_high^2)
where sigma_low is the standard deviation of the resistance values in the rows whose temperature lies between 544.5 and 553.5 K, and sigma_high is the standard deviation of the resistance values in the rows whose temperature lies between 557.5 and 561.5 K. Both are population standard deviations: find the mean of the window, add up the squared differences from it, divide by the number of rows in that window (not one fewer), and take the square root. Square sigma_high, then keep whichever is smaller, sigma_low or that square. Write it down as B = 8.6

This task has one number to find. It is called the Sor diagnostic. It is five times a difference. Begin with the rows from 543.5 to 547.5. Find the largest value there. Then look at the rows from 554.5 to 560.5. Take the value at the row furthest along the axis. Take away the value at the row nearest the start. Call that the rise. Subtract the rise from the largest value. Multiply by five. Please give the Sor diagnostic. 992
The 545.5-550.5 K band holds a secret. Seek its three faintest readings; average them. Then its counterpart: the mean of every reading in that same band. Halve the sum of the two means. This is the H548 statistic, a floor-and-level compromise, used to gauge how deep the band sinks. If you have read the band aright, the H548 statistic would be 155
